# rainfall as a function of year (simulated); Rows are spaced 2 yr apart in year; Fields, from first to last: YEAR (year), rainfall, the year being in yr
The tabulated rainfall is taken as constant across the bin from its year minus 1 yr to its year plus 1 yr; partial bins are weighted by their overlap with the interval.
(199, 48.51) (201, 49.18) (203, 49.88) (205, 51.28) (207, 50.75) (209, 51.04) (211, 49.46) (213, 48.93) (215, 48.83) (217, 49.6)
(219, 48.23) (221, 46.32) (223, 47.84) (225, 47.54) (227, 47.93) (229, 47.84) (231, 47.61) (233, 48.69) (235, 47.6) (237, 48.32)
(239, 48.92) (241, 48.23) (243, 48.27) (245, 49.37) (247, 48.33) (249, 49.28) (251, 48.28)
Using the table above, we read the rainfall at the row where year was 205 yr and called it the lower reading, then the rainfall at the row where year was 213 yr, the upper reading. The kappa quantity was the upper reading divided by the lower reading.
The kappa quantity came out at 0.954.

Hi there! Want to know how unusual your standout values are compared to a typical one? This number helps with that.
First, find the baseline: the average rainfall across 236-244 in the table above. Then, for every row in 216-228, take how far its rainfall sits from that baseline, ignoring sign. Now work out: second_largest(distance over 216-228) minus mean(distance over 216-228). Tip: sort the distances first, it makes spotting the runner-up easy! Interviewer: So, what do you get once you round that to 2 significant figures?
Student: 0.25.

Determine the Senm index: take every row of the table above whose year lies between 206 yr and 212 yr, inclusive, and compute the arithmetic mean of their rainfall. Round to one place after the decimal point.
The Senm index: 50.4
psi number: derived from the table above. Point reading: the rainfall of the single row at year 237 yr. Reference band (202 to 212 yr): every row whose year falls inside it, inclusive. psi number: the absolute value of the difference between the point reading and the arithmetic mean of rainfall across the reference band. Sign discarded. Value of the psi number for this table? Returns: 2.2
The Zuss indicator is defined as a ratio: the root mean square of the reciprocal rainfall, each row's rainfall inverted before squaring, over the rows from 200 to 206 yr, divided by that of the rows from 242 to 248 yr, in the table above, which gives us 0.97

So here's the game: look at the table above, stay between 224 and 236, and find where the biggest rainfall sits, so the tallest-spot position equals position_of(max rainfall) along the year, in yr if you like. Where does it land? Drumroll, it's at 233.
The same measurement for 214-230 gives 217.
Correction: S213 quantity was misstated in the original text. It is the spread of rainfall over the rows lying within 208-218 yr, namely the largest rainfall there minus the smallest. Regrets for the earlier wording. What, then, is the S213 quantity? 2.2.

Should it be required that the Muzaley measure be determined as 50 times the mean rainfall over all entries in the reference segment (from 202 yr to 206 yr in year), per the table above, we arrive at 2529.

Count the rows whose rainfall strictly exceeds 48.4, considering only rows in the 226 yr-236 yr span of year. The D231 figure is 1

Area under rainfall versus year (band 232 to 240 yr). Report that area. 387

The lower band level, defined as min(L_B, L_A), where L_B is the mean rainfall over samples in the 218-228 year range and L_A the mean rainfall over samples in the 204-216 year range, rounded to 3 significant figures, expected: 47.6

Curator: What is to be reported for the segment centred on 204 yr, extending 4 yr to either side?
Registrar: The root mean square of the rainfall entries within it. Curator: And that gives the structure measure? 50.3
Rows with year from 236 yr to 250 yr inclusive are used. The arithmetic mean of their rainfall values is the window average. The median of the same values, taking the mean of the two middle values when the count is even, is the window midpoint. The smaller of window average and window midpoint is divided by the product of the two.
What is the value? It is 0.0205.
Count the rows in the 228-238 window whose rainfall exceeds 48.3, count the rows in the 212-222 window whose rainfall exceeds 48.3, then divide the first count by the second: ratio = 0.7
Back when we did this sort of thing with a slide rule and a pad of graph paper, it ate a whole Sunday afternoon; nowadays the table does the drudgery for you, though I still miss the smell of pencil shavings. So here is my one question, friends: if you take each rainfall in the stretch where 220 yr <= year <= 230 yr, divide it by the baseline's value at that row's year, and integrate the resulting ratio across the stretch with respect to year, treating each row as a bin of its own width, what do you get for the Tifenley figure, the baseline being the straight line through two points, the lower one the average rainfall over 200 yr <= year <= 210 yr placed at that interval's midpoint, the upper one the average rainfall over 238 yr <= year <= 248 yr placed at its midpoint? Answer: 9.6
